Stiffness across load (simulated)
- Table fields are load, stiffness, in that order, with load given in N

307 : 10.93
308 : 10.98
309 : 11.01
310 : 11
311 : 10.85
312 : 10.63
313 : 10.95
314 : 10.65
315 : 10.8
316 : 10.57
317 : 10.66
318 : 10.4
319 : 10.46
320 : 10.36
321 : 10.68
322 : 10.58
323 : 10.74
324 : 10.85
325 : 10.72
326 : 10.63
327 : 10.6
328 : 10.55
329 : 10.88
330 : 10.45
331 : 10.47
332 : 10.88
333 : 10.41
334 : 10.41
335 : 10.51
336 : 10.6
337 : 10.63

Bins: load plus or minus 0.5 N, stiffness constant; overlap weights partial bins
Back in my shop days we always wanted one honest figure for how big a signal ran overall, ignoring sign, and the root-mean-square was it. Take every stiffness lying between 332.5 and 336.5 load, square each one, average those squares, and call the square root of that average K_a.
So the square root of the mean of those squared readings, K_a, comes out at 10.48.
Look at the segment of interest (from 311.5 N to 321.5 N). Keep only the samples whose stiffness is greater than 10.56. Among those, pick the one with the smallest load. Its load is 312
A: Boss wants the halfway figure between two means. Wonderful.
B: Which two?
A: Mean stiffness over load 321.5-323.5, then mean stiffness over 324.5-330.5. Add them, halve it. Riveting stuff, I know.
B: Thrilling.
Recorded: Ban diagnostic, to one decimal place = 10.6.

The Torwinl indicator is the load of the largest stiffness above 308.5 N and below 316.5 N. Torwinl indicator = 309 N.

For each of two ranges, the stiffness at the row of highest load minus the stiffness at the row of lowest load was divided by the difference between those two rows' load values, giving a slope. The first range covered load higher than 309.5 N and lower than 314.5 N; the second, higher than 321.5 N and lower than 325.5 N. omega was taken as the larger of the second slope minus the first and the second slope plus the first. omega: 0.13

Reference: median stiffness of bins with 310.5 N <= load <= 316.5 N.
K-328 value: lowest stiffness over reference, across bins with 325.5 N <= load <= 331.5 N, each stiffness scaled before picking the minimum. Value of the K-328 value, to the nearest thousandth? 0.974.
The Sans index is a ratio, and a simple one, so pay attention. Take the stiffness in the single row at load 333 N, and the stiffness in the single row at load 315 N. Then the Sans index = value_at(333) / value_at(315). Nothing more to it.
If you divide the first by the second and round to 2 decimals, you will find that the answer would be 0.96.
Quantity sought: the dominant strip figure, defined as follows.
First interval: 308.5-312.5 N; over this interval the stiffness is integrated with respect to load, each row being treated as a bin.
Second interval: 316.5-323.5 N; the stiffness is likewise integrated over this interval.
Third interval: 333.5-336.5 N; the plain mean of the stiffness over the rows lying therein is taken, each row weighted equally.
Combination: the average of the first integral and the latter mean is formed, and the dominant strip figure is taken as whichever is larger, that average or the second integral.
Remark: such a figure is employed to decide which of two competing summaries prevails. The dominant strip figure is 74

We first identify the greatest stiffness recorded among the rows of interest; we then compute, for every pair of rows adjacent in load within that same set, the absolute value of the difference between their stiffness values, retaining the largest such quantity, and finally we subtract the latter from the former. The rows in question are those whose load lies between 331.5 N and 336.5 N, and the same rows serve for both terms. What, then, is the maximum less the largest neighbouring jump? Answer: 10.4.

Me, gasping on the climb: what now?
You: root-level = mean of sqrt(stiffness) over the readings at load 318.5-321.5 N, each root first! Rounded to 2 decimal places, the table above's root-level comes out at 3.24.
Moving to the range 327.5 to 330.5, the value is 3.26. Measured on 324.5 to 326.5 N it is 3.27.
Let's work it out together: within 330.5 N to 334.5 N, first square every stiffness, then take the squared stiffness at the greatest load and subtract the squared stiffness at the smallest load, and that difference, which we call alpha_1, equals -1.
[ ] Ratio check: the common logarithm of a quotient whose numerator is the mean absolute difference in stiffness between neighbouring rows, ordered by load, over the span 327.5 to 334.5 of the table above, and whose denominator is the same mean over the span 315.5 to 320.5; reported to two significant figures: 0.34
